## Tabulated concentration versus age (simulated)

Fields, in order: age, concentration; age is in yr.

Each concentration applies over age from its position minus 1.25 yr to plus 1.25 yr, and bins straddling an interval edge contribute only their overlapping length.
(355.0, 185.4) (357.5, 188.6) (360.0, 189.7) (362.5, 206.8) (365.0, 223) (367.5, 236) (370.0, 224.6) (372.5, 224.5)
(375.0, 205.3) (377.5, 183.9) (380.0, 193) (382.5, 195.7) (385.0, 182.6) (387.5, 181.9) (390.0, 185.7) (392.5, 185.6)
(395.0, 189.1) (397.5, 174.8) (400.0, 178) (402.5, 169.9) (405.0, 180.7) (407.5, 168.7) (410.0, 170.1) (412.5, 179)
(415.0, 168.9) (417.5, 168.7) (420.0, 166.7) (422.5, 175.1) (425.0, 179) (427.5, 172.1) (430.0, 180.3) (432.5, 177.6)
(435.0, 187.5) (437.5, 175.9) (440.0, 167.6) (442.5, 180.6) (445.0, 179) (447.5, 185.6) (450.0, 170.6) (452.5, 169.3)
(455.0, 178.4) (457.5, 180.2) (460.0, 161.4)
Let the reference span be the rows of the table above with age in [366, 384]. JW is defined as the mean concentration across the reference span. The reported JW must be 209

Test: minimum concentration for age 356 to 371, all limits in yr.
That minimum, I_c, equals 188.6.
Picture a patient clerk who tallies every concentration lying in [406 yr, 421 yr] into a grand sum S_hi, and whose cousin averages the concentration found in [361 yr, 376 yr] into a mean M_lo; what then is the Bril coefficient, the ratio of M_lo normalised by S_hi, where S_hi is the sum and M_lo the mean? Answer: 0.215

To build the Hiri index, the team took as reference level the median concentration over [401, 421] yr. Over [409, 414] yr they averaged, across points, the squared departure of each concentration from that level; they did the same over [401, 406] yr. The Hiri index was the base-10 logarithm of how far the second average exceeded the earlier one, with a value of 1.2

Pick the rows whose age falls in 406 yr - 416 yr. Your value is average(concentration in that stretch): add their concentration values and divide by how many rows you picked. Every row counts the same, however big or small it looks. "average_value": 172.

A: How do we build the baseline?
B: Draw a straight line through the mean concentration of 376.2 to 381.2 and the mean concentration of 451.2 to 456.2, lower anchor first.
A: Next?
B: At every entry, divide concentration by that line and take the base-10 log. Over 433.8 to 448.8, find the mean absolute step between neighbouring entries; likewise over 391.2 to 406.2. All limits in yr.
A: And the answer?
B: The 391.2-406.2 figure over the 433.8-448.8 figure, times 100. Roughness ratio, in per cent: 99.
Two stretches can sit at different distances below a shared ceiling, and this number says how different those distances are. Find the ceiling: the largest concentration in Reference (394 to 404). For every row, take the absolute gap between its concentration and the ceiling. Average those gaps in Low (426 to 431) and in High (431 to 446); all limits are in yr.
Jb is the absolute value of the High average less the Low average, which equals 2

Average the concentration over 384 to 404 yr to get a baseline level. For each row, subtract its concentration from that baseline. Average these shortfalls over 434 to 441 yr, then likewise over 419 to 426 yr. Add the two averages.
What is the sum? 11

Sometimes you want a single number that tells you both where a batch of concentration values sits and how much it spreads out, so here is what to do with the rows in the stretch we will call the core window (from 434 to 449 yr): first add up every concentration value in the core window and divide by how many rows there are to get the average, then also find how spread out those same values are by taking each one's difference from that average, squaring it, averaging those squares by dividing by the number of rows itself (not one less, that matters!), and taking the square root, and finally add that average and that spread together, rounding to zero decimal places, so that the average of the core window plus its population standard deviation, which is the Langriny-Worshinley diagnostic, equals 186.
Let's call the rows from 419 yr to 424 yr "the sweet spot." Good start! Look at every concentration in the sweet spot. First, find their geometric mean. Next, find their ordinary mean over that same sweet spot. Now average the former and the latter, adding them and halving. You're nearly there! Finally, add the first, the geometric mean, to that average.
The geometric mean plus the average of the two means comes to 342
